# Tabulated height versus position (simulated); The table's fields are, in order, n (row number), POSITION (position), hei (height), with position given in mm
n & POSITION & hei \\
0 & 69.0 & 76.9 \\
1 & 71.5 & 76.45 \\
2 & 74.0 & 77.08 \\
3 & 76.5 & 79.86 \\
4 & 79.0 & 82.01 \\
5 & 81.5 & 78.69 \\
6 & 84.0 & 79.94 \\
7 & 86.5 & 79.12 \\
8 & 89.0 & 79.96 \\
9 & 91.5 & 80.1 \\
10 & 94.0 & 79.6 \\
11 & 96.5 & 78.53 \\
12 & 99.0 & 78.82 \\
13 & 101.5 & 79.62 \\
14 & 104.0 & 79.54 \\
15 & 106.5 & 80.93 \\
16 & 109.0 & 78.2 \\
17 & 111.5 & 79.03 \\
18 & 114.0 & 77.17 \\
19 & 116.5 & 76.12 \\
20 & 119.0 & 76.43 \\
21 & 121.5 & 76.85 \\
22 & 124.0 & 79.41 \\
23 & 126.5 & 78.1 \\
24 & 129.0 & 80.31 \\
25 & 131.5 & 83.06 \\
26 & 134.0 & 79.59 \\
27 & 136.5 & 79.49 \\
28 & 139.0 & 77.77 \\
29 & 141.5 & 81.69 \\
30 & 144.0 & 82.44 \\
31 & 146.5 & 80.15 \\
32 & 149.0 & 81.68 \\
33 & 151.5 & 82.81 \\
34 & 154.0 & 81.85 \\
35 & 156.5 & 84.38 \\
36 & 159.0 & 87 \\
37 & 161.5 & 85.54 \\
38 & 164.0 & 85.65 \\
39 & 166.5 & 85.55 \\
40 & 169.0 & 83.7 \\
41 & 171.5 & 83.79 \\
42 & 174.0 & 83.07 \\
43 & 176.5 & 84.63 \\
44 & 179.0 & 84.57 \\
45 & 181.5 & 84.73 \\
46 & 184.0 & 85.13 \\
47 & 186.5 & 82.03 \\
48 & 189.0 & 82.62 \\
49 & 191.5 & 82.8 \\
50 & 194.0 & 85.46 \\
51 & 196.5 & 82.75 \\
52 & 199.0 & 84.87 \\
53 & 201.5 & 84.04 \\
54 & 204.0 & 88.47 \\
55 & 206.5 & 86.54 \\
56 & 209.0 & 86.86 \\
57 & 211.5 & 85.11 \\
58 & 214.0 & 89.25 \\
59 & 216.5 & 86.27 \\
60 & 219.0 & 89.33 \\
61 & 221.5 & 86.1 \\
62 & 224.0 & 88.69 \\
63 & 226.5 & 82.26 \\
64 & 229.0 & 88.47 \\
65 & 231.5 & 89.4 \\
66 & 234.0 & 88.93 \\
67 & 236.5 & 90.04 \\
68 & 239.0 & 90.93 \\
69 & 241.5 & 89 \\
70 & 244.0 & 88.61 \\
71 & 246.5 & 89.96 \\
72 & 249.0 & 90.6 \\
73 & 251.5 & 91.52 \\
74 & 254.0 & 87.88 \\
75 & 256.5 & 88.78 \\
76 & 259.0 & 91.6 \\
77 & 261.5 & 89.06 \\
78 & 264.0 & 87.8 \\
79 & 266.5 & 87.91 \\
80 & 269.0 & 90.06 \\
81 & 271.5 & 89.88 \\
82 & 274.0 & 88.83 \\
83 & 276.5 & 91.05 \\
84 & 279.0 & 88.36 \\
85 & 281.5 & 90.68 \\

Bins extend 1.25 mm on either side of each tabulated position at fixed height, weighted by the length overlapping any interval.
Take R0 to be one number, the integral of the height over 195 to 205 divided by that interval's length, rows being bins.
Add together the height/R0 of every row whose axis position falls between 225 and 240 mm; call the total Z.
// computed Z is 6.2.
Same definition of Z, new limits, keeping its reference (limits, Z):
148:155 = 2.9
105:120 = 5.5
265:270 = 2.1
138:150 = 4.8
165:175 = 4.0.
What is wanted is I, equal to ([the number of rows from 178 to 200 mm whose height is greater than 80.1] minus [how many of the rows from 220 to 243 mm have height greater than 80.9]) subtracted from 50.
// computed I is 50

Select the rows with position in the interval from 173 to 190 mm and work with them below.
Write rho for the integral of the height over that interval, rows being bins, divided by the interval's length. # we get 84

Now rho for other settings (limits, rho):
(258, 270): 89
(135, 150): 81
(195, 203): 84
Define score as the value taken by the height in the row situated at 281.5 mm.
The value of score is 90.68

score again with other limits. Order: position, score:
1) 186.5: 82.03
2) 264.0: 87.8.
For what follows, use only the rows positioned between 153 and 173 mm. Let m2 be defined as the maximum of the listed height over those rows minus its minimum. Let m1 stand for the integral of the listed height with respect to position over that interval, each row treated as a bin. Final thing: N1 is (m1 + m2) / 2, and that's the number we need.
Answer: 850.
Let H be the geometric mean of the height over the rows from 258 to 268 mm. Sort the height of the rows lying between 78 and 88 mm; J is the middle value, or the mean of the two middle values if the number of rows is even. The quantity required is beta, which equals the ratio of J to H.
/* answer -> 0.89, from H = 89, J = 79.5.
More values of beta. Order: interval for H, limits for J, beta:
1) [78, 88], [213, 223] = 1.10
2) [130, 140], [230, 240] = 1.12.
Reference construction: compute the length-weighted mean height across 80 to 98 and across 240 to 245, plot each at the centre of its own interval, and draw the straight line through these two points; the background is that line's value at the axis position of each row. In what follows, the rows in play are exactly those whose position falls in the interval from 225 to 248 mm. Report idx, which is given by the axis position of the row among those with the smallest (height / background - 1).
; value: 226.5 mm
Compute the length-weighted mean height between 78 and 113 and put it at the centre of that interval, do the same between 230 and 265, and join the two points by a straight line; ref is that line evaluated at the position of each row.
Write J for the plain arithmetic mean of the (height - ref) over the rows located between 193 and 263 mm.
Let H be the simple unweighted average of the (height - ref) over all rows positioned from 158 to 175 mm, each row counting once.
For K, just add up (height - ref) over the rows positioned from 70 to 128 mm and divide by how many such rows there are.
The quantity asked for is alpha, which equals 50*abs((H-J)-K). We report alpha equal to 104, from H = 0.7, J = -0.39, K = -1.0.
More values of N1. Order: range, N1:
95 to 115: 792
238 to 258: 899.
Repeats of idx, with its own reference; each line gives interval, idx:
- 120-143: 139.0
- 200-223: 201.5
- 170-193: 186.5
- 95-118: 116.5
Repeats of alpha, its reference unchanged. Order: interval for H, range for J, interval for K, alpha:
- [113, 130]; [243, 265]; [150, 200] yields 117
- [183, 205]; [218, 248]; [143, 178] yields 79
